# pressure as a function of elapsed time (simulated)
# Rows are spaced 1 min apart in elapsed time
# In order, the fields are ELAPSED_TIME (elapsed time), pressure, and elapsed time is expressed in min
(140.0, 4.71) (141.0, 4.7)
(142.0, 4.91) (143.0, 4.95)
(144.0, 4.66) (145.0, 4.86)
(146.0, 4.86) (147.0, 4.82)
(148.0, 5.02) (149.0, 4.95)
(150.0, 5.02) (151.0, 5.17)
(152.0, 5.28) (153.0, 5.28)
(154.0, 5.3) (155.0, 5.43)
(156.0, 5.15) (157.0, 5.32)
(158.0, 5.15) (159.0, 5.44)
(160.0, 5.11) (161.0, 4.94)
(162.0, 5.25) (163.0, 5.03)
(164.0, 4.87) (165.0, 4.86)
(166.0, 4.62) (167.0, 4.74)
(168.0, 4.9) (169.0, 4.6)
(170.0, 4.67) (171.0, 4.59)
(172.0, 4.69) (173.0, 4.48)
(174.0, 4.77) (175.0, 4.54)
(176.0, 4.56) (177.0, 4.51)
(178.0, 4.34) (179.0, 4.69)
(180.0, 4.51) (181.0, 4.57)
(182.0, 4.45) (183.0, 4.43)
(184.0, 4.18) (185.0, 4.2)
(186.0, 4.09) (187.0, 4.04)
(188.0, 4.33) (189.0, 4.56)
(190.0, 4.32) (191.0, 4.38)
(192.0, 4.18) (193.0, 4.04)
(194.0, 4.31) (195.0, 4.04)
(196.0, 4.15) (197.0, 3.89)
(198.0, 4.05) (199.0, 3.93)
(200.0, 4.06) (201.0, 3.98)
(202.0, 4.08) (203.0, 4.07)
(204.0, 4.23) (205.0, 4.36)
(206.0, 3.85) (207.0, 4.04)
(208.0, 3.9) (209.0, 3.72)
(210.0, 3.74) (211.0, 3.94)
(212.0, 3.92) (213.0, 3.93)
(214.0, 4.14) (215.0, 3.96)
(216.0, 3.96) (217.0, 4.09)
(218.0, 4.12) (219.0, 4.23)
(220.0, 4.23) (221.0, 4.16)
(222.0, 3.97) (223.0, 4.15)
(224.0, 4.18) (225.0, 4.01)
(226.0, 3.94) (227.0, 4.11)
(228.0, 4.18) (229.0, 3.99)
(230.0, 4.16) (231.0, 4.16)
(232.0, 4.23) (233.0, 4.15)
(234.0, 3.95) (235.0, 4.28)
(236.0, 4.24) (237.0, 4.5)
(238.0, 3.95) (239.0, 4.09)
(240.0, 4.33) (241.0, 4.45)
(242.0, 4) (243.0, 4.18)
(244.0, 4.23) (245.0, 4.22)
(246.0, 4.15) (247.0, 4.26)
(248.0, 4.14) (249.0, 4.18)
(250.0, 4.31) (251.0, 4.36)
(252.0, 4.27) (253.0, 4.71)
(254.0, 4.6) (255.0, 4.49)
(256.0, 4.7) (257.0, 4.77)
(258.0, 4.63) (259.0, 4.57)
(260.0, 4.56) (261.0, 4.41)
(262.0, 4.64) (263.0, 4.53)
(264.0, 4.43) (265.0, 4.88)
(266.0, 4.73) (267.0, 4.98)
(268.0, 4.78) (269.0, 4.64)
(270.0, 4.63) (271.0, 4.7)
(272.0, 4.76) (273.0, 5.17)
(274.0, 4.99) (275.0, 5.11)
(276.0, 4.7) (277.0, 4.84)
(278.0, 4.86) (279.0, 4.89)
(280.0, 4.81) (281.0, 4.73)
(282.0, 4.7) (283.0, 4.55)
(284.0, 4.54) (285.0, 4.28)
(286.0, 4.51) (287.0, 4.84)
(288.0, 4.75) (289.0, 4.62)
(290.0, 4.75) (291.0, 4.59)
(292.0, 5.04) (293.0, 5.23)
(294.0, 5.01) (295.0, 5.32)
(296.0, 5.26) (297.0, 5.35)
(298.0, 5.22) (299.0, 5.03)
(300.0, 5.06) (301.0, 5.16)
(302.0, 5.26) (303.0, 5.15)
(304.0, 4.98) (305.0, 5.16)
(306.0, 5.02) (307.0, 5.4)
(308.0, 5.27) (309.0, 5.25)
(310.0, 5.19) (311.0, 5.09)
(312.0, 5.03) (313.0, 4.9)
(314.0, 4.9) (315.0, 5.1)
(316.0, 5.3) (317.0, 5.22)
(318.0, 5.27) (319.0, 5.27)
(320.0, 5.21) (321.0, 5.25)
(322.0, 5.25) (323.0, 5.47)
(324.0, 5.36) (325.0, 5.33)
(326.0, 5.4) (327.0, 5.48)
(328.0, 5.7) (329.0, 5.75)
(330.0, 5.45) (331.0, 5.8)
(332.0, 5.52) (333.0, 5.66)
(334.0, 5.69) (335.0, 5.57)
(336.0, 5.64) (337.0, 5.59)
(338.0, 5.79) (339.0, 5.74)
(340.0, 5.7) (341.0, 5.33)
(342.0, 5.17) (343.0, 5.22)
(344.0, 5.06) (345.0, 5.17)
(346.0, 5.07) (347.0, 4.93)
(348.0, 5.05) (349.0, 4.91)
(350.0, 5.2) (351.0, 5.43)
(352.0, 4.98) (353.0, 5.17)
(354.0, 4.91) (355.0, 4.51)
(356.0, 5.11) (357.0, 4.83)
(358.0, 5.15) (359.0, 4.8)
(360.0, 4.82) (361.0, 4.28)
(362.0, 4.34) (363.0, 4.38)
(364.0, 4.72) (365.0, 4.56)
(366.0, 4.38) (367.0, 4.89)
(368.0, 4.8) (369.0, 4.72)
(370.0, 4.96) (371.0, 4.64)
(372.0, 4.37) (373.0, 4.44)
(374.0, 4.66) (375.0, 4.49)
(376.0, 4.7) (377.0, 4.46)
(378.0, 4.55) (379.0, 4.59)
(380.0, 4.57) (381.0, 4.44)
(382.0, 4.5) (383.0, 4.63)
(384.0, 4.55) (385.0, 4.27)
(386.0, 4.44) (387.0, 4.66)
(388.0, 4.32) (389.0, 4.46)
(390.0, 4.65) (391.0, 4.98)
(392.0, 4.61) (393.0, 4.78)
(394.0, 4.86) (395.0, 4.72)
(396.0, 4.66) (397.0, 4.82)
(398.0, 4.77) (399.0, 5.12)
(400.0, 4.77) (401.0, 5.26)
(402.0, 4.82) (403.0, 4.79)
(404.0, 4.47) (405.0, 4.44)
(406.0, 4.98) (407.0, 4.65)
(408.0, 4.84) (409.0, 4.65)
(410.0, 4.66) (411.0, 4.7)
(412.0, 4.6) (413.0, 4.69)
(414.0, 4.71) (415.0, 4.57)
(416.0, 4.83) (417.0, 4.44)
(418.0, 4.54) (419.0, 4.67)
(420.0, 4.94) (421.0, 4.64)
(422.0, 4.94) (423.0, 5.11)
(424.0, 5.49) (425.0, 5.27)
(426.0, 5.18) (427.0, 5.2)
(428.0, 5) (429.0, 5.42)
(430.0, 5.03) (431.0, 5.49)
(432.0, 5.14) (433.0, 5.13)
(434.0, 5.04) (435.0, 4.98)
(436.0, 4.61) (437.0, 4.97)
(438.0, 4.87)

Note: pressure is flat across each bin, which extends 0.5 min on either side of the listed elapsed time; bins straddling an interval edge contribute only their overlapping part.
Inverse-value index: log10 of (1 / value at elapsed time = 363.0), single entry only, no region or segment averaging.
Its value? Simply -0.64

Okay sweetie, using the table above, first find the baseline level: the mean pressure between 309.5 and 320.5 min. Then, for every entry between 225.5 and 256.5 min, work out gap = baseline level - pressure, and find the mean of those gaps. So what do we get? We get 0.89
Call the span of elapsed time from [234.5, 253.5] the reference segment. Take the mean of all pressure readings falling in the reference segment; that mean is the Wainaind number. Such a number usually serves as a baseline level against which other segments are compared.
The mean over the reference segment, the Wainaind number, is 4.3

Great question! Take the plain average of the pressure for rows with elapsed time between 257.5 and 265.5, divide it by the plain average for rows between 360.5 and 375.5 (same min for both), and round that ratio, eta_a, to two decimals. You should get 1.00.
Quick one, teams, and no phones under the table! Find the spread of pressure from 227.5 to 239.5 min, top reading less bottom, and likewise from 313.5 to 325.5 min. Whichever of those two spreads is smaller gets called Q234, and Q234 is 0.55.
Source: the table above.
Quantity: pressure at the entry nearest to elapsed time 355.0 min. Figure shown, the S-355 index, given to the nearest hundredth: 4.51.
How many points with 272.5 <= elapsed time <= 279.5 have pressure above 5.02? 2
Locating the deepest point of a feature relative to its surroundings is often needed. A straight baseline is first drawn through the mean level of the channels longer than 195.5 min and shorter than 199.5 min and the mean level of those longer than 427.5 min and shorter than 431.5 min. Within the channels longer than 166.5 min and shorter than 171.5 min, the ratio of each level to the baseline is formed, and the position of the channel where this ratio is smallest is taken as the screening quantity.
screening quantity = 171.0 min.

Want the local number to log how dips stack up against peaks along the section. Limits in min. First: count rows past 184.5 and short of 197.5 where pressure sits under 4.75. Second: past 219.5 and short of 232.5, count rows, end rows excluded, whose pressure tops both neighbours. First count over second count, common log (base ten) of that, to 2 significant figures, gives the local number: 0.81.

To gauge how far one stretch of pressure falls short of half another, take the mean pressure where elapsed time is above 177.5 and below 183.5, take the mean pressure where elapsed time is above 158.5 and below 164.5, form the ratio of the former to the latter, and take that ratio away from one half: -0.38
